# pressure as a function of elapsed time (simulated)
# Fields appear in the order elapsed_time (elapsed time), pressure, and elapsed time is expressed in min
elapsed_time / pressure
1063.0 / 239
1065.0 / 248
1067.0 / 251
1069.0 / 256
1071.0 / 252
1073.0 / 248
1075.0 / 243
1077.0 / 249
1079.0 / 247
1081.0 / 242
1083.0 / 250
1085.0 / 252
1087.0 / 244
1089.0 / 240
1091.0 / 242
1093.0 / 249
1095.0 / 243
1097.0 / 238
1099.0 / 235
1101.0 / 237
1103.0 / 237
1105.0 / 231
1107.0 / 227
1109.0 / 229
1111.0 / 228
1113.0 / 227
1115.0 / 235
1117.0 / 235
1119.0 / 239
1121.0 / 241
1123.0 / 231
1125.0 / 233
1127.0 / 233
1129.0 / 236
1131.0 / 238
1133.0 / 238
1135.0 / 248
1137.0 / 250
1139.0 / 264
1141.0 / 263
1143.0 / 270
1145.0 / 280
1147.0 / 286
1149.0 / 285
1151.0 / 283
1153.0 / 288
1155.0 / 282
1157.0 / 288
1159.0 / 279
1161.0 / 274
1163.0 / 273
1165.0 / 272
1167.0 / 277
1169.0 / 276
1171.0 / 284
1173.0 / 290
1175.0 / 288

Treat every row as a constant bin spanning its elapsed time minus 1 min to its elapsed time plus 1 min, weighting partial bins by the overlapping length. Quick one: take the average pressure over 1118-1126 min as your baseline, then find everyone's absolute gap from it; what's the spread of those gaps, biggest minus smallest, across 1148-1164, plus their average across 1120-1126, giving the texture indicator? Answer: 19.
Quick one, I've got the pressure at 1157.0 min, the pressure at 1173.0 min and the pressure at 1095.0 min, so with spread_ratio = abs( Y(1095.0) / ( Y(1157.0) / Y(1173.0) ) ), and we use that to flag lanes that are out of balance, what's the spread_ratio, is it 245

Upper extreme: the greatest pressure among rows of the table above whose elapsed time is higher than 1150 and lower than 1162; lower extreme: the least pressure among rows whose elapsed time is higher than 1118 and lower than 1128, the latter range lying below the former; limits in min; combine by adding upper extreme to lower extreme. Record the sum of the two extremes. 519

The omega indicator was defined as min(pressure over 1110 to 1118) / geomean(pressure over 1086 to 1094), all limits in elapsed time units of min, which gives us 0.931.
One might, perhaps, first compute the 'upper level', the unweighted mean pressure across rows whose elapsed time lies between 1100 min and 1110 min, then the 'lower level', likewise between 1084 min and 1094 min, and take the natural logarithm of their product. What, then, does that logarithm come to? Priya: 11.0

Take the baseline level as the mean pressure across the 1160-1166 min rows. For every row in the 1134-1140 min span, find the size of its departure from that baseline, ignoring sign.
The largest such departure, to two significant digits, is 25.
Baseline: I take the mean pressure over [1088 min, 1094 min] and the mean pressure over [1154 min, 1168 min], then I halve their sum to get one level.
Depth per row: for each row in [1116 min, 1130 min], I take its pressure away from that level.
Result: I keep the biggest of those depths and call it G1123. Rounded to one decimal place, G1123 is 29.8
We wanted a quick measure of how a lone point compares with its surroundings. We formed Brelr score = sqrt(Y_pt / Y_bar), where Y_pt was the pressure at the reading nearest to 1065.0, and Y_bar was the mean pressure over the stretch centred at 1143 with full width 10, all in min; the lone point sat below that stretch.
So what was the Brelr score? 0.95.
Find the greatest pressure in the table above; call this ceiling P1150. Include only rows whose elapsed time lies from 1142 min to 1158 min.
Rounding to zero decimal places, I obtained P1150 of 288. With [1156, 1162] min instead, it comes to 288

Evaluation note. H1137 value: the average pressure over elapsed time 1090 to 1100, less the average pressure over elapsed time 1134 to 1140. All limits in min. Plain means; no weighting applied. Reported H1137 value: -13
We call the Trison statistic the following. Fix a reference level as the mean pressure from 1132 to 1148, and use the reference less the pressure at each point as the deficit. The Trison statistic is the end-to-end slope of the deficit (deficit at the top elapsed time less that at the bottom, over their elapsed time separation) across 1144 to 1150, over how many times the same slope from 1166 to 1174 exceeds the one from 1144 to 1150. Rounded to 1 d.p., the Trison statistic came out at -0.7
